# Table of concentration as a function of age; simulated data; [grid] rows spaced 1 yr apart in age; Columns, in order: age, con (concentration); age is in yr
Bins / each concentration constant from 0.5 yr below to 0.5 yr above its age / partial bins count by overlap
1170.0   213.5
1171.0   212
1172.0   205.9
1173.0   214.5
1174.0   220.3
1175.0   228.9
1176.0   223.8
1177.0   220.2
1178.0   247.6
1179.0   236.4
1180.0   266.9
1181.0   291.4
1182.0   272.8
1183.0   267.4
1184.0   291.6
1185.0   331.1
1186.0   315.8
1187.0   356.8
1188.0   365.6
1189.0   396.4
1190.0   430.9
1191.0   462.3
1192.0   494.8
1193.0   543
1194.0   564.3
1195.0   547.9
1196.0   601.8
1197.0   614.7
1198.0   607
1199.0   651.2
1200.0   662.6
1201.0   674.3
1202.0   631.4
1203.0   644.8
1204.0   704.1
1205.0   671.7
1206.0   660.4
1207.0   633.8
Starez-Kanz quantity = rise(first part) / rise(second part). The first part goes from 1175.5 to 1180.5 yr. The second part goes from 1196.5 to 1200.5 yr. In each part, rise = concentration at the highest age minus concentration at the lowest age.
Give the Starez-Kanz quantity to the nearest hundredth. 0.90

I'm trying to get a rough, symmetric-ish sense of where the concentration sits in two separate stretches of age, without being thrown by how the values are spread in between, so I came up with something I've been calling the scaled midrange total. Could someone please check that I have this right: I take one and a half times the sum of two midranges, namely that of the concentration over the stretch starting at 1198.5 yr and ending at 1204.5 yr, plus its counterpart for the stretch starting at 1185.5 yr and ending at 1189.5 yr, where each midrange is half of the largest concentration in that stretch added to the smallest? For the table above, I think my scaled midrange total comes 1536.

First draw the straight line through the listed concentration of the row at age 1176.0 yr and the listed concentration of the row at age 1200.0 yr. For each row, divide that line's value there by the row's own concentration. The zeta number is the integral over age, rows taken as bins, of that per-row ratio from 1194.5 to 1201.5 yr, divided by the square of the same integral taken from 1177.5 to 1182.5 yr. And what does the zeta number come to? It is 0.2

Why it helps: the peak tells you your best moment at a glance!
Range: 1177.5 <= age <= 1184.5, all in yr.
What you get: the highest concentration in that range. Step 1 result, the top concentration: 291.6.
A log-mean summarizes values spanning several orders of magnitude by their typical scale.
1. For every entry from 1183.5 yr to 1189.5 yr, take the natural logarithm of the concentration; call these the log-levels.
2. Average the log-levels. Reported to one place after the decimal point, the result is 5.8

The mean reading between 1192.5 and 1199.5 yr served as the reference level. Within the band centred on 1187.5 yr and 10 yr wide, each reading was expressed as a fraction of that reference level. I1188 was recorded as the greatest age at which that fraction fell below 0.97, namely 1192.0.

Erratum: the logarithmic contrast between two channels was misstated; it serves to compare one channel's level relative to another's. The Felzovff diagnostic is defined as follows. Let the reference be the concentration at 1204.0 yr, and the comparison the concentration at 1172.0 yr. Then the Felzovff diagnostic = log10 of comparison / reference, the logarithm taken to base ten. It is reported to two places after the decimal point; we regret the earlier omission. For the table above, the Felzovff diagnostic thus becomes -0.53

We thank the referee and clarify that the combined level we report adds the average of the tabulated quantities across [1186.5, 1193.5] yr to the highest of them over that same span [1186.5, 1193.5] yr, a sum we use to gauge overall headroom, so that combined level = 979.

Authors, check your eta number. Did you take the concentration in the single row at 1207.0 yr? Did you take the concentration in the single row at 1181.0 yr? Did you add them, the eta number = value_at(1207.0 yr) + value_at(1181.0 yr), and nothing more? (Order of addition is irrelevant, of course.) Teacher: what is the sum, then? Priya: 925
